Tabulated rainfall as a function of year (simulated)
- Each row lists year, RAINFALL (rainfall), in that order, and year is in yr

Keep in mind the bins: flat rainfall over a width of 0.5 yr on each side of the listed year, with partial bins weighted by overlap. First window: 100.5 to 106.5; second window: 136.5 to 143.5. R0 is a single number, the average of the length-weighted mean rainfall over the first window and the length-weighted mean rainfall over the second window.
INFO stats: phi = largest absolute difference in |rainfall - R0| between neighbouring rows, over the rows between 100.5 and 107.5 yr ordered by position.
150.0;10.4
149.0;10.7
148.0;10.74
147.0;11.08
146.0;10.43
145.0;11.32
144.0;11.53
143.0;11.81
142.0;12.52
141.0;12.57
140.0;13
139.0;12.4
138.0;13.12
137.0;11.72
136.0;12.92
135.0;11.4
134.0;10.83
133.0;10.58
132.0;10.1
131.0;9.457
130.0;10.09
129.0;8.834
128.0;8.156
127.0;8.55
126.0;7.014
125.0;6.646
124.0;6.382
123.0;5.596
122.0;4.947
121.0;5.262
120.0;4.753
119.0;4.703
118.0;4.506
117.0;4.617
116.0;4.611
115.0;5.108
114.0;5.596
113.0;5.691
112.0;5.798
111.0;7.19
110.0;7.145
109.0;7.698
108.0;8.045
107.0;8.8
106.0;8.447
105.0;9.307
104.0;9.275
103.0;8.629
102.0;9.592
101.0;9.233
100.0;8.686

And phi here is 0.96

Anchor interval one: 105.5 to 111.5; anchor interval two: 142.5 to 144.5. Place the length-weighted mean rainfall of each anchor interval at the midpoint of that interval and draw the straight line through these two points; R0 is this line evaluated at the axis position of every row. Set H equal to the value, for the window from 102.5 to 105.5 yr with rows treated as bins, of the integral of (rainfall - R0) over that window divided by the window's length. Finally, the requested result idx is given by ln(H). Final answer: 0.5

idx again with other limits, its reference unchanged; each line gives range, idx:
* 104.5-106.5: 0.3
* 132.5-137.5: -0.3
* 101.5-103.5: 0.6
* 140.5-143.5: -0.2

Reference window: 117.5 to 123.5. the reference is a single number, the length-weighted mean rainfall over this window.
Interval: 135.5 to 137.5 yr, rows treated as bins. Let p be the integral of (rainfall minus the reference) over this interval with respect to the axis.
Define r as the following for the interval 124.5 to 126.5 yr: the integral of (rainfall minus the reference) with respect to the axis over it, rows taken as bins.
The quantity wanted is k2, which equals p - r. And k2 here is 11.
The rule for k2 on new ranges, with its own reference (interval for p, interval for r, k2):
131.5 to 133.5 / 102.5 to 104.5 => 3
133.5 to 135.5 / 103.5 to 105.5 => 4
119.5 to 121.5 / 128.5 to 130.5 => -9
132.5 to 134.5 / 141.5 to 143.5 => -3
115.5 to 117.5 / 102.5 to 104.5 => -9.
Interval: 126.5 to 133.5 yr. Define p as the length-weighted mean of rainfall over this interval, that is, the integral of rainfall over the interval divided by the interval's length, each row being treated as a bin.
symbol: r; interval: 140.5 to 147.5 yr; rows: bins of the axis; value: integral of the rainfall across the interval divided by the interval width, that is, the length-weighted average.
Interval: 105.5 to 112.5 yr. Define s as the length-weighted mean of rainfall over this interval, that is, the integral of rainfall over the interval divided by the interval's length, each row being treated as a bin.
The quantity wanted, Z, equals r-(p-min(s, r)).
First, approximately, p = 9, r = 12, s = 7.6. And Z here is 10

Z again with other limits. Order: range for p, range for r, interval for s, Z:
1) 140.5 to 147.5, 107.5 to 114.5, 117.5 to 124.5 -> 0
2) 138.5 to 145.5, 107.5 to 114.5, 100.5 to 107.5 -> 1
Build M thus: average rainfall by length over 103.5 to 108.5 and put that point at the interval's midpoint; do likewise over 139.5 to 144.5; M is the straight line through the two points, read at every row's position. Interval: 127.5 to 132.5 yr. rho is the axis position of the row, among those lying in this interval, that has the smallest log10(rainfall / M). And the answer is 128.0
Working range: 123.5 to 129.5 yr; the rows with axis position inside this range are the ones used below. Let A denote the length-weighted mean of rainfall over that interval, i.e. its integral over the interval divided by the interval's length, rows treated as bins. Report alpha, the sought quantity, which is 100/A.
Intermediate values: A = 7.6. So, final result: 13.2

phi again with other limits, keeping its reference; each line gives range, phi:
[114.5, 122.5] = 0.51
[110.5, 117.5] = 1.39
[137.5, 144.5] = 0.72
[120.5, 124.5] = 0.79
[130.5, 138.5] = 1.52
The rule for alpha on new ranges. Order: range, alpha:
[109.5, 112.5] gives 14.9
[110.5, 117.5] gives 18.1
